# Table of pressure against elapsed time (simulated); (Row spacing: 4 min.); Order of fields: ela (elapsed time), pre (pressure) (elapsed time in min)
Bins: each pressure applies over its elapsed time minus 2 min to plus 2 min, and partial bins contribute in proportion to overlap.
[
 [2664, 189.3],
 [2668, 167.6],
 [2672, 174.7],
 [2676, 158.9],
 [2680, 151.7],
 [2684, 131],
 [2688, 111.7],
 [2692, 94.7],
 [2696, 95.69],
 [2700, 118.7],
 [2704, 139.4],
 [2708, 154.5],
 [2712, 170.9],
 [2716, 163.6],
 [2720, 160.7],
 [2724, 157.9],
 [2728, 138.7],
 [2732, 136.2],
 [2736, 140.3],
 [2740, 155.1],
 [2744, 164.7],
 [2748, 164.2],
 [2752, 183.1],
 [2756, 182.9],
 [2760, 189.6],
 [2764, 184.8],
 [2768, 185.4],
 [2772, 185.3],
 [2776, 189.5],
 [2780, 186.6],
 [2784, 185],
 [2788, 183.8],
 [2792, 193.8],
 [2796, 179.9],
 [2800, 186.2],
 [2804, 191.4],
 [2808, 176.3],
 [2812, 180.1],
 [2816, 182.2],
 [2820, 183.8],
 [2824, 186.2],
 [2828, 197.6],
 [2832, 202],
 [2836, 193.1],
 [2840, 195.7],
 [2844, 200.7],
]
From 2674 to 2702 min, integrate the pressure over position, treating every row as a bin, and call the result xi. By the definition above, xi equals 3450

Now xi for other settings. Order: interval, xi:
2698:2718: 2988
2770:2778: 1499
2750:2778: 5202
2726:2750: 3597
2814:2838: 4580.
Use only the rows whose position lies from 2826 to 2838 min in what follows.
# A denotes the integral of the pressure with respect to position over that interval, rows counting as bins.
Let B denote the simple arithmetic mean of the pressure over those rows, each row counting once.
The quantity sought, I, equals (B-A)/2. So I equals -1087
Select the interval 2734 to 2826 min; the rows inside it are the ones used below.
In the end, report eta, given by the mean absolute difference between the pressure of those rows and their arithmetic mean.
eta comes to 9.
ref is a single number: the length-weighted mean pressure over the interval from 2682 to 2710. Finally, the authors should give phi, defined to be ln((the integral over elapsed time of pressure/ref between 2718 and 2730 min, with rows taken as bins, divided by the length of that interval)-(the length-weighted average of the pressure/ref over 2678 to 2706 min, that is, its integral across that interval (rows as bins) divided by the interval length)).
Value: -1.33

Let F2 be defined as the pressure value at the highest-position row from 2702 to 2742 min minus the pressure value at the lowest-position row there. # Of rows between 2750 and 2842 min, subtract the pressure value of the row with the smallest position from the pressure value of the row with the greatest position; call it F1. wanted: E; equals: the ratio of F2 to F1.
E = 1.2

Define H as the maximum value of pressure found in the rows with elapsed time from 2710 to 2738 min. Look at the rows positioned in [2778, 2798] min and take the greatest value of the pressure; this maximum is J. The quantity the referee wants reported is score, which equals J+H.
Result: 365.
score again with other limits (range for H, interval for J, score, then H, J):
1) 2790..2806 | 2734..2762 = 383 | 193.8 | 189.6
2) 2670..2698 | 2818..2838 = 377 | 174.7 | 202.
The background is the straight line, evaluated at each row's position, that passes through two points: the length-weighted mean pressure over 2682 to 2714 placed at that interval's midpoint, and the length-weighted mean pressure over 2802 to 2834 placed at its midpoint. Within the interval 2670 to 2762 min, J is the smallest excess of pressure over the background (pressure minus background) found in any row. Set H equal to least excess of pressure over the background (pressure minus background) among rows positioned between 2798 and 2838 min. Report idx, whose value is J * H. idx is 186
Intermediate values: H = -6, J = -30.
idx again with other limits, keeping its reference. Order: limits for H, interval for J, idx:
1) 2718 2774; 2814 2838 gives 37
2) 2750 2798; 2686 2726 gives -107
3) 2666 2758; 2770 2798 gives -107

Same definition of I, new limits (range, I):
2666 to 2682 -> -1224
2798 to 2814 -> -1376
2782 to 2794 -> -1031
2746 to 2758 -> -972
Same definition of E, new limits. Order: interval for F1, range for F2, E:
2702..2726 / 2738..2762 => 1.9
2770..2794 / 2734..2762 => 5.8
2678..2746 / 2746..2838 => 2.2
